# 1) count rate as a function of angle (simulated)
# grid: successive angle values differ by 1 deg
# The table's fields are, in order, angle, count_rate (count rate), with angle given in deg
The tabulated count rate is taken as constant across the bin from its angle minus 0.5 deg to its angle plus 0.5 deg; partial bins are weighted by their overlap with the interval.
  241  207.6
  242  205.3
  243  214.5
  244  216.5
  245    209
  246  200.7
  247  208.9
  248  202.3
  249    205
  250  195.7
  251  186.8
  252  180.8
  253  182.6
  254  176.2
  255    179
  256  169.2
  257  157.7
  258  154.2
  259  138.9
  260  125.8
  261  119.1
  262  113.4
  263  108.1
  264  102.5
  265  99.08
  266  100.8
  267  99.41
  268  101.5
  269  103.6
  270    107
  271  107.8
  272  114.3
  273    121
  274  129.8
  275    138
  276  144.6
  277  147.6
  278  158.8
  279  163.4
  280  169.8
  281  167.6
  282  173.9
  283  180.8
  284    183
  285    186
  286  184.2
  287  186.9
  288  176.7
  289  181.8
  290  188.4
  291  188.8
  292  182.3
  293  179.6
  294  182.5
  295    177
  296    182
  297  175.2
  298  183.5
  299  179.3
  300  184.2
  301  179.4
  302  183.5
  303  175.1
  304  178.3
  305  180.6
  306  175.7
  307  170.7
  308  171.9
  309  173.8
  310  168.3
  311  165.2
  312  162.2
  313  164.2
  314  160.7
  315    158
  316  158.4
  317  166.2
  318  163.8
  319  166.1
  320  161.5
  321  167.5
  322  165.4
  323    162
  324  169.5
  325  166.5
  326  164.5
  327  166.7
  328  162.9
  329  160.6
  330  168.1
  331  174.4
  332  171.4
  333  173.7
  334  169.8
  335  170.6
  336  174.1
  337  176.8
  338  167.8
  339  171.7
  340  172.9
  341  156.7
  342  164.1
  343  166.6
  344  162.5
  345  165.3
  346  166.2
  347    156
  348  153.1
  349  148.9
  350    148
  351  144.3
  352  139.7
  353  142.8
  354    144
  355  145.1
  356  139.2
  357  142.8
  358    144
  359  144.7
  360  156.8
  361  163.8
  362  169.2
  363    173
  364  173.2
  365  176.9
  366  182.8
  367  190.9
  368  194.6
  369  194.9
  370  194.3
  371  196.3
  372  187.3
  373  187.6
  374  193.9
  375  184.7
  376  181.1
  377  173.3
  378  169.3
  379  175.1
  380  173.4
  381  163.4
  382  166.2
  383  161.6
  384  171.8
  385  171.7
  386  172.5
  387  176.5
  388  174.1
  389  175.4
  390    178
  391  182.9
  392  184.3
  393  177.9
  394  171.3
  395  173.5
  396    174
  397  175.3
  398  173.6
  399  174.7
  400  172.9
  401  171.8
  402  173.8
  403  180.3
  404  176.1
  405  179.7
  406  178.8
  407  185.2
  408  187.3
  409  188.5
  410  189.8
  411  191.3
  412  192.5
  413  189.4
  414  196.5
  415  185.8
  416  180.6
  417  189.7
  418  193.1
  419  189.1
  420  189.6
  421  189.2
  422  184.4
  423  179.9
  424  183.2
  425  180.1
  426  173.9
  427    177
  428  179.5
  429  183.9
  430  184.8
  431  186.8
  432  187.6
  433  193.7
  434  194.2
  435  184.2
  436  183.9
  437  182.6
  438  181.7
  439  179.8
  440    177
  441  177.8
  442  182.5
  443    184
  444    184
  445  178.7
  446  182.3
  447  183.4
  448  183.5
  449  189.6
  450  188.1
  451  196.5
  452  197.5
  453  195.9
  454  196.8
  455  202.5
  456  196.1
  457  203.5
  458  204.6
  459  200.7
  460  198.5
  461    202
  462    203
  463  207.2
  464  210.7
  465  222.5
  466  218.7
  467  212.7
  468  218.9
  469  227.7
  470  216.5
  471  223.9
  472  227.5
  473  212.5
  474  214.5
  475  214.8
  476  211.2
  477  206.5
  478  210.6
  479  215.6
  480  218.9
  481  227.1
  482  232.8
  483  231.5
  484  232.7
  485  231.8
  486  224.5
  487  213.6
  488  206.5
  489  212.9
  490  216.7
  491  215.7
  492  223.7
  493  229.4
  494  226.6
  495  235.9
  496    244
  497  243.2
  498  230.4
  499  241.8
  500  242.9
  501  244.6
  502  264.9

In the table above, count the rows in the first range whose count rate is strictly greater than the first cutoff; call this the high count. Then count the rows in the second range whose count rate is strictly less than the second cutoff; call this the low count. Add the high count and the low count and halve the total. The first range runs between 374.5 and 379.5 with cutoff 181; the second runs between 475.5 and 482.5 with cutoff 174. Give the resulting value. 1.0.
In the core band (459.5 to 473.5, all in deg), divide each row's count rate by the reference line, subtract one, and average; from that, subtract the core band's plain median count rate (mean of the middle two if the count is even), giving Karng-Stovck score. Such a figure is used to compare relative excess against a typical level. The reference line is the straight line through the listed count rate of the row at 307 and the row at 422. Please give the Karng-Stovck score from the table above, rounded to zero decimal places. -214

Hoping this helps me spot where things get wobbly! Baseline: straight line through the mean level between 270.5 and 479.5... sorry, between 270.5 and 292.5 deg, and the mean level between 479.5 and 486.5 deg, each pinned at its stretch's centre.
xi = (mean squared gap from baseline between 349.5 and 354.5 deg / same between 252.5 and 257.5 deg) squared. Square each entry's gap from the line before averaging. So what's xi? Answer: 15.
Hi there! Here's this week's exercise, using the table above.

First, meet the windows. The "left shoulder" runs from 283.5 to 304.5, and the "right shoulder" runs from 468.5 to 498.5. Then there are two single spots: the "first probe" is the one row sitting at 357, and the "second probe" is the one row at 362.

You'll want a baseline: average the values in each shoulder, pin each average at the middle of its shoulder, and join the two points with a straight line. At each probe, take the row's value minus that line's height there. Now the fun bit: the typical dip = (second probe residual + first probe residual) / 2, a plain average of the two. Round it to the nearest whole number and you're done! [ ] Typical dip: -40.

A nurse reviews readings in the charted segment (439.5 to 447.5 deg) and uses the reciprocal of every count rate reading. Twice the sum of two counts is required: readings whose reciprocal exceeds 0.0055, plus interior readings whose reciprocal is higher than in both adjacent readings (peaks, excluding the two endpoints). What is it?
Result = 8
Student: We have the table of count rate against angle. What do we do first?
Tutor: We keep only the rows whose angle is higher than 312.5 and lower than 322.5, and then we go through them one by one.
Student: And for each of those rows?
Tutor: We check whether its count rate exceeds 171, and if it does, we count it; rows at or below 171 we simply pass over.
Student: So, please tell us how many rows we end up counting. 0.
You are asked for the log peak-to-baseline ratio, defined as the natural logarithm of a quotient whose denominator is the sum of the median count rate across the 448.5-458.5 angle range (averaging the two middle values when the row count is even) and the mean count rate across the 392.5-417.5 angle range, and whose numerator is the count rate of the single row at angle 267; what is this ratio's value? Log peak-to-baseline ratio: -1.3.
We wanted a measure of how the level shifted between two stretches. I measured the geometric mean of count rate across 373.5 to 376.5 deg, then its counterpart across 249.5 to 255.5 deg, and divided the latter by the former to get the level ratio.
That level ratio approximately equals 0.98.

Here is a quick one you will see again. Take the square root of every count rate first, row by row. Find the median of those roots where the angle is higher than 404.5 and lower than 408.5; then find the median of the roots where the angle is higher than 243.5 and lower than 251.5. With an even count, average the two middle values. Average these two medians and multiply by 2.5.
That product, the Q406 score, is 34.7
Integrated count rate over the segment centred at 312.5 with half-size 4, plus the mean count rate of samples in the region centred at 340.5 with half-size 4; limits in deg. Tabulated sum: 1478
